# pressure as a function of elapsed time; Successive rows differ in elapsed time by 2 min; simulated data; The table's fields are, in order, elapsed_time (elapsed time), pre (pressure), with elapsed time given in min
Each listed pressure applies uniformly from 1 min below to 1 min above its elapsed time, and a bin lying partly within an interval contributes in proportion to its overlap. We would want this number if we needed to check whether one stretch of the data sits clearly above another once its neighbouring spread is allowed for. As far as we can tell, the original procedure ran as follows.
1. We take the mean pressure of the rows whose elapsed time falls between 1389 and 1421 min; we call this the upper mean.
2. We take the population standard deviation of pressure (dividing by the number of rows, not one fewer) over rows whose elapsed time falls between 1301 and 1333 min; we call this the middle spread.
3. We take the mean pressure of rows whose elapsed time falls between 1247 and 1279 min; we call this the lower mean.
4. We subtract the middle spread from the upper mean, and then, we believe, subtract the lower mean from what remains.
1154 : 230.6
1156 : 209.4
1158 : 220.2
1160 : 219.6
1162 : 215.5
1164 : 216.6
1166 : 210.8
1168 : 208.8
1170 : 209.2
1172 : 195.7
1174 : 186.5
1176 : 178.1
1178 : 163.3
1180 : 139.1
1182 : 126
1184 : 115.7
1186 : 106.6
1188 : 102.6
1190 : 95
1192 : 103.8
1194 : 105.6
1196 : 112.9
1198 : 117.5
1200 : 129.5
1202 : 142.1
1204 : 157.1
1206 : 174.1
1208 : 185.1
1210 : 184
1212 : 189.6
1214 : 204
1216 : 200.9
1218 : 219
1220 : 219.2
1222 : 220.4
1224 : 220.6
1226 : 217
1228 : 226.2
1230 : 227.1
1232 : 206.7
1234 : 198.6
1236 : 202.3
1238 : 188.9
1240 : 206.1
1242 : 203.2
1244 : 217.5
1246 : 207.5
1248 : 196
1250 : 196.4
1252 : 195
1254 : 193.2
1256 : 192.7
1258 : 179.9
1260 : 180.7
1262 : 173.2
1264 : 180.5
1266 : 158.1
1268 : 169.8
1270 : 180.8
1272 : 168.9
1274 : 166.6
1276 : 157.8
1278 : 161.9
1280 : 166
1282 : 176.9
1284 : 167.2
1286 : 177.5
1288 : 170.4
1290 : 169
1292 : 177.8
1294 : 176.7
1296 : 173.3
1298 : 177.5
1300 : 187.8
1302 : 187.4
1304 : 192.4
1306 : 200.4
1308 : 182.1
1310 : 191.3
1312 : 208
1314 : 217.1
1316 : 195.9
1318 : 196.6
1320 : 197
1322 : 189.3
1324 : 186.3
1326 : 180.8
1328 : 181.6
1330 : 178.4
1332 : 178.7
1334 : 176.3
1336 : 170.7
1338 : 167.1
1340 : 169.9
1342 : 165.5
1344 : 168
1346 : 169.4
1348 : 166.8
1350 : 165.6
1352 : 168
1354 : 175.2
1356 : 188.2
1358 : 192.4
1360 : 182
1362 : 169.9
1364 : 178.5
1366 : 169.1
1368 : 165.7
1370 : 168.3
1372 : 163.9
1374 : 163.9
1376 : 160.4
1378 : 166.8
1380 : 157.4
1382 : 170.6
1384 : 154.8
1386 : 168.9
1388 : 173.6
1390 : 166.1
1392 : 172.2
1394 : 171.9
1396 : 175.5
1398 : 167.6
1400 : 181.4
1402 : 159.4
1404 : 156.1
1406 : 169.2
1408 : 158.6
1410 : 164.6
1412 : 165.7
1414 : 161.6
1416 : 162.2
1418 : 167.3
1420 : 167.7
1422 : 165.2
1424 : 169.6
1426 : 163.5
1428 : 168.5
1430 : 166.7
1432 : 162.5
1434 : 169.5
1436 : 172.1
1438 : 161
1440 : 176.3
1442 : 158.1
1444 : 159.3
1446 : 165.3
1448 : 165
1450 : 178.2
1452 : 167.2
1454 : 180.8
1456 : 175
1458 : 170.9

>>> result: -22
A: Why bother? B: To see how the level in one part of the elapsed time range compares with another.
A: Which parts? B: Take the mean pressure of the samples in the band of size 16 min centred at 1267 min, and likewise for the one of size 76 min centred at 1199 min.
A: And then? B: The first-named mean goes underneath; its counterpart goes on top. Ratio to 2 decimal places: 1.01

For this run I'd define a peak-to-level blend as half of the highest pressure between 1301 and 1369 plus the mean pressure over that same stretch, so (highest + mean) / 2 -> 199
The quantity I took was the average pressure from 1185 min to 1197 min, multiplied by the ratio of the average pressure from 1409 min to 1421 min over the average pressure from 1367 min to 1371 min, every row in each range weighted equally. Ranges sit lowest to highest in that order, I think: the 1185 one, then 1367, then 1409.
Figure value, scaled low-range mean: 103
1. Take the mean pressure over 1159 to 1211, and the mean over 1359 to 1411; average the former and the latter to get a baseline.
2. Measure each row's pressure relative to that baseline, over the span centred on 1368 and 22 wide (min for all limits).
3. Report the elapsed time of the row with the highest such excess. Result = 1358 min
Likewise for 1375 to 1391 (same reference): 1388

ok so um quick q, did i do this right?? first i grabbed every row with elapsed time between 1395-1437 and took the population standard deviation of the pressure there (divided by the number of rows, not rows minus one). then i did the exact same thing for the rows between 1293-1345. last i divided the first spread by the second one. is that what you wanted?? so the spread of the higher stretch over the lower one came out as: 0.4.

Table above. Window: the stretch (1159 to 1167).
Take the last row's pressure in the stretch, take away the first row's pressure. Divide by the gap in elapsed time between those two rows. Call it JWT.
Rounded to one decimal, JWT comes -1.5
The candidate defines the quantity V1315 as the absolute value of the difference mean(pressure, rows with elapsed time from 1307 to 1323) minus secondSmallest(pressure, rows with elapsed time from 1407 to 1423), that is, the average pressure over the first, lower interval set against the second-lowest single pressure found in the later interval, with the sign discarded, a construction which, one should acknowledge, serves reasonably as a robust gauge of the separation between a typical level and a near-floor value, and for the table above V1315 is 36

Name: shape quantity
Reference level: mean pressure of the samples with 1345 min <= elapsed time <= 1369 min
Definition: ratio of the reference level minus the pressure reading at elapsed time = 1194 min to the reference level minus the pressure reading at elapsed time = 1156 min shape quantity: -2.0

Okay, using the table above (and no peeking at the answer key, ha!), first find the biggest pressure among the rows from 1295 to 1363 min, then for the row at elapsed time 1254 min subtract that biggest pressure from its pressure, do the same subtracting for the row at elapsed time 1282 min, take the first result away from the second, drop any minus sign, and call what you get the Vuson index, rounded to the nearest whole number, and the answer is 16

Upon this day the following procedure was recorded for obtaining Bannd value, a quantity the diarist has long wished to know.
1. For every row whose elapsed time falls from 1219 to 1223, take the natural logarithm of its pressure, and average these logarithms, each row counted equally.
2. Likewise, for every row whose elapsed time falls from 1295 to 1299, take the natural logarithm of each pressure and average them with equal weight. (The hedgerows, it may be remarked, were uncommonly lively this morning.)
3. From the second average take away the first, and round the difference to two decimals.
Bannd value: -0.23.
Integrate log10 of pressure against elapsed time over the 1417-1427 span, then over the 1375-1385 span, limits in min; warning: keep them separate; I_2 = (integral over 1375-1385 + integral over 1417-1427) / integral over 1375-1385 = 2.01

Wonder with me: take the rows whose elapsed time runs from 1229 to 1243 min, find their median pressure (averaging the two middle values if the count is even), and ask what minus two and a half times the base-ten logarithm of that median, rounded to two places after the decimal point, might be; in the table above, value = -5.77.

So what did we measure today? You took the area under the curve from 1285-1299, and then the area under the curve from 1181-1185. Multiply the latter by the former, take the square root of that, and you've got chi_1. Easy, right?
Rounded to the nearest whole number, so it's 1087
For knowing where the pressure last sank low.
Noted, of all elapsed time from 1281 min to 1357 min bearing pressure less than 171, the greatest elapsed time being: 1352 min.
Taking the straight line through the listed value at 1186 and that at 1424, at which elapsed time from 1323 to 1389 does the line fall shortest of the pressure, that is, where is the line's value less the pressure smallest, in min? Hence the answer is 1324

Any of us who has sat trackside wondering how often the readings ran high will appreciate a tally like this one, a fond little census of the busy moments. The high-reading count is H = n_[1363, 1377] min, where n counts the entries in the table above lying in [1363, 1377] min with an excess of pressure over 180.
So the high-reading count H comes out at 0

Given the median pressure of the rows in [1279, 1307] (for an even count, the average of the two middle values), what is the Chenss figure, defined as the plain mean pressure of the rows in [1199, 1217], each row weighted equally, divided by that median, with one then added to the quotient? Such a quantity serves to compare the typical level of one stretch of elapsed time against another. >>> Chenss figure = 1.98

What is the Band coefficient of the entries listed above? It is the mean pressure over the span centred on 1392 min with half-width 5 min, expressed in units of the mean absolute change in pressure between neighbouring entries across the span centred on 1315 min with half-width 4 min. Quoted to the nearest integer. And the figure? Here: 17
